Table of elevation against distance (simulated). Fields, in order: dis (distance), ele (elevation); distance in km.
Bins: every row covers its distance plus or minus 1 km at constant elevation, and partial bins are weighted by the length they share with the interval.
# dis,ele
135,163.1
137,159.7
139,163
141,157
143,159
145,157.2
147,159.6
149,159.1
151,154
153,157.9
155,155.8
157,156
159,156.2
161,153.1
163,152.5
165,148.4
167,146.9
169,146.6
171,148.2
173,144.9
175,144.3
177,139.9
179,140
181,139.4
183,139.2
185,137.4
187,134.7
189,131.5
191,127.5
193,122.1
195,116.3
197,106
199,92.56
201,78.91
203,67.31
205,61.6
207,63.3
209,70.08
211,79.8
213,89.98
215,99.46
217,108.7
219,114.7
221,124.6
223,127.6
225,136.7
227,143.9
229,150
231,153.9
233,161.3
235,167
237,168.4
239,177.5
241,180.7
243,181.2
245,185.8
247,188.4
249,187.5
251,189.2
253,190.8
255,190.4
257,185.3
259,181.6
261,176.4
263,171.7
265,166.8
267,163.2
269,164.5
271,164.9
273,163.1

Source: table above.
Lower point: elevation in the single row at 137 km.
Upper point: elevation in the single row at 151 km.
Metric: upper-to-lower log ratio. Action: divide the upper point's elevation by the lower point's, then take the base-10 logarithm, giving -0.016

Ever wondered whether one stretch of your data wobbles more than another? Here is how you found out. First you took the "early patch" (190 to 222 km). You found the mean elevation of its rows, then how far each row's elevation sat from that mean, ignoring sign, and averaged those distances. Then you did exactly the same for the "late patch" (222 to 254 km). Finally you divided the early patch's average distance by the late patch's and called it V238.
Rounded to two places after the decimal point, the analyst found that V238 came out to 1.16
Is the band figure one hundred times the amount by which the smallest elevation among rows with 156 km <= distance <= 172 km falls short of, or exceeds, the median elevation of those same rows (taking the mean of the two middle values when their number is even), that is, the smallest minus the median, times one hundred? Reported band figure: -385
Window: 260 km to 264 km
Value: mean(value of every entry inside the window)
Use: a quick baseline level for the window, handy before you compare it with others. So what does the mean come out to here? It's 174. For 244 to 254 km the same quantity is 188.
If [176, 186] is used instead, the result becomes 139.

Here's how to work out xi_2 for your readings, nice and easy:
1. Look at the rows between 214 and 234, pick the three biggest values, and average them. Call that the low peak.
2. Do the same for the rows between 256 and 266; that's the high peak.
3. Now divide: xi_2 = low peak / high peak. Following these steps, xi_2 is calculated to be 0.86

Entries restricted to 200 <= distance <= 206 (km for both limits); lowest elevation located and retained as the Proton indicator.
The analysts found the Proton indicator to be 61.6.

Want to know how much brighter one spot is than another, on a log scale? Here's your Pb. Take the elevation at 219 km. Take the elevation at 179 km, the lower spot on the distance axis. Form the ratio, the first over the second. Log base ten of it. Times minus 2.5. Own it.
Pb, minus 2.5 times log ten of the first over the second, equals 0.22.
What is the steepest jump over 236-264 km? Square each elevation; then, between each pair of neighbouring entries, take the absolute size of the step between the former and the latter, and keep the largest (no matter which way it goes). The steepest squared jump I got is 3148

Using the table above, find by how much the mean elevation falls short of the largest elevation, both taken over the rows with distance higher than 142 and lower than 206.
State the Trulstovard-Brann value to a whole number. 24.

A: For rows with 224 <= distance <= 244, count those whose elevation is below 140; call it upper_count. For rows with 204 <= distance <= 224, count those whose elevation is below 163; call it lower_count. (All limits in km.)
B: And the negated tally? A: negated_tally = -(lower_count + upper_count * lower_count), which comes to -20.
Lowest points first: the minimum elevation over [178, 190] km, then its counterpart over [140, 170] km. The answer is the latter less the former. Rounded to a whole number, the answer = 15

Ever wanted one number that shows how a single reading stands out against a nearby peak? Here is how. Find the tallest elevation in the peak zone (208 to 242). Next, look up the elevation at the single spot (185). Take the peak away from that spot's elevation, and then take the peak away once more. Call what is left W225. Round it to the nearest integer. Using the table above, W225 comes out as -224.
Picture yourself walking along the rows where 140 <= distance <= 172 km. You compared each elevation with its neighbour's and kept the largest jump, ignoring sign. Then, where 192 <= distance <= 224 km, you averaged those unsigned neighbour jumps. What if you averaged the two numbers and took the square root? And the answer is 2.6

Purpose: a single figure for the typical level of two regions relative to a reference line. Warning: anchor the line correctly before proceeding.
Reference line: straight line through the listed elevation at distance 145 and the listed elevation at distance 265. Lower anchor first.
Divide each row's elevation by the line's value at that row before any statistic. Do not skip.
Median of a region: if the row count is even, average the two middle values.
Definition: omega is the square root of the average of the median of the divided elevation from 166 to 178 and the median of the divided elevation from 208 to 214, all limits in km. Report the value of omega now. 0.84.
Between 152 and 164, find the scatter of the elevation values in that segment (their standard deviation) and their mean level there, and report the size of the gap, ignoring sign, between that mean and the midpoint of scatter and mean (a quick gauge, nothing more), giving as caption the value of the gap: 77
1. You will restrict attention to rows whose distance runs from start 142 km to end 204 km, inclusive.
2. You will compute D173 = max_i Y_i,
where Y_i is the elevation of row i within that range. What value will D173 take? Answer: 159.6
